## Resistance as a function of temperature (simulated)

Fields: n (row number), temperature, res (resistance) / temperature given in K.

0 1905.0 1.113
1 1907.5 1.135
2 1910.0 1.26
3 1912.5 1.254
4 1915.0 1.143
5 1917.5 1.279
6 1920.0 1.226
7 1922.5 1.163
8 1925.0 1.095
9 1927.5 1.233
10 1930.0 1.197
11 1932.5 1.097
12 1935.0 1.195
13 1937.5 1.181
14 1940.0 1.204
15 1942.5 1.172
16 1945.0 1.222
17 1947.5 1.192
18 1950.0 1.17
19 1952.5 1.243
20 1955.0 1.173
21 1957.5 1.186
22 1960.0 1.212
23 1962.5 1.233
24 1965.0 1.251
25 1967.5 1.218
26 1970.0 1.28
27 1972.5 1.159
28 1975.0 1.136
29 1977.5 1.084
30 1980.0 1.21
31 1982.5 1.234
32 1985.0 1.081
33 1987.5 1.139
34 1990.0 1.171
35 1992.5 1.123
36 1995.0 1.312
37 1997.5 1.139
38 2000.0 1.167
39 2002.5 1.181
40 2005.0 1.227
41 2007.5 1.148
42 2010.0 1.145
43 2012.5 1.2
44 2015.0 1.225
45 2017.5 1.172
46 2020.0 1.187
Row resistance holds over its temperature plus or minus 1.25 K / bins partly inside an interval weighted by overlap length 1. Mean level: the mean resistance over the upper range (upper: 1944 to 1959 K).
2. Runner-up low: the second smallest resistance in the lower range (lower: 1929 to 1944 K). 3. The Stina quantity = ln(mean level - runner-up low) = -3.7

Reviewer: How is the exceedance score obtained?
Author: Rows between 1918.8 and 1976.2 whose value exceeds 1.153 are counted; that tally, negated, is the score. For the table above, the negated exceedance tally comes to -20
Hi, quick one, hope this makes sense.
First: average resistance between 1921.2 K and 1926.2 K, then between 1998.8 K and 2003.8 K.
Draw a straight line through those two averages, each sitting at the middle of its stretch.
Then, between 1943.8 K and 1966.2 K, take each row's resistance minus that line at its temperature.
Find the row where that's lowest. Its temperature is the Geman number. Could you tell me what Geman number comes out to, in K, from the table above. 1950.0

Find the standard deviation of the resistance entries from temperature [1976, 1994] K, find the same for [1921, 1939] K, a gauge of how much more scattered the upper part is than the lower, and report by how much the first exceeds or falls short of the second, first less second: 0.007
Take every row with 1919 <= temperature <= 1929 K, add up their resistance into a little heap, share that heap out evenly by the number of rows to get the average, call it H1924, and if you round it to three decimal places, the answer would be 1.179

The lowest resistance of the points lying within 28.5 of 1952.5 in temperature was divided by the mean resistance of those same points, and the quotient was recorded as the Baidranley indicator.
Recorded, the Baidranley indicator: 0.912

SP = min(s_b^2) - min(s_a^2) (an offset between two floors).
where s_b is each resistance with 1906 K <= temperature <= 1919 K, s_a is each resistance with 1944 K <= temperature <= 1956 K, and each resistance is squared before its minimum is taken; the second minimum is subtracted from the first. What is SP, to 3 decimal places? -0.081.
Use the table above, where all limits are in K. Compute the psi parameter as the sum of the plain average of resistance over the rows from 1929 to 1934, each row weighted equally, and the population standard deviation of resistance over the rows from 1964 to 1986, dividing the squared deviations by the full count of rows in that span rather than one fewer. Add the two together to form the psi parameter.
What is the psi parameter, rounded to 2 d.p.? 1.21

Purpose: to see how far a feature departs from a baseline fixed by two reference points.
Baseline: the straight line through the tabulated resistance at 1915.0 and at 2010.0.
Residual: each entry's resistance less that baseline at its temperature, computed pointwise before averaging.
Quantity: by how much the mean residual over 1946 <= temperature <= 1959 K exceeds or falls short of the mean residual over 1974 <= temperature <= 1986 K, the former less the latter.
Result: 0.044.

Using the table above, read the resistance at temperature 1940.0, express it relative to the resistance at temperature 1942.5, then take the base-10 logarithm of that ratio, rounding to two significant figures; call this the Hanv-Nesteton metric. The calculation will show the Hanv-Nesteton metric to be 0.012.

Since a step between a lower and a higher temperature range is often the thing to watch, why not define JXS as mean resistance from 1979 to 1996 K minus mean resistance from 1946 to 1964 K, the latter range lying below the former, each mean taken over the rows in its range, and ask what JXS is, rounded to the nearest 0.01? -0.02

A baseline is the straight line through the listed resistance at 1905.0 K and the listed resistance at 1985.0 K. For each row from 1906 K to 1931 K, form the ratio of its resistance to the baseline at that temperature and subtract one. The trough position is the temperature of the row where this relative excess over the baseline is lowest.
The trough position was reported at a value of 1925.0 K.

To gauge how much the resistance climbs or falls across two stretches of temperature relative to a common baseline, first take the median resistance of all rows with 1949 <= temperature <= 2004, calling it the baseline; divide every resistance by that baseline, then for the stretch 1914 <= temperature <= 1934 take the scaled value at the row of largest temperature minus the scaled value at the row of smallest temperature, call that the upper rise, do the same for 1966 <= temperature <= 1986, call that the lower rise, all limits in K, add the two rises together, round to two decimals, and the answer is -0.16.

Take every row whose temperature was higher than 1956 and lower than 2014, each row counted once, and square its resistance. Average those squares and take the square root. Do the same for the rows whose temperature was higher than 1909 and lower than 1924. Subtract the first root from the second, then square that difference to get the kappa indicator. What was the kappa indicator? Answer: 0.0013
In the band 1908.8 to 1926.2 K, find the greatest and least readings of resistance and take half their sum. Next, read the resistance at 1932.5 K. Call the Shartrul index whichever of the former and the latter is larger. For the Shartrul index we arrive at 1.19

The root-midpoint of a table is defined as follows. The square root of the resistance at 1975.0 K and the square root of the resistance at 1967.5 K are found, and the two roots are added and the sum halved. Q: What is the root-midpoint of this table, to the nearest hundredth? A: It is 1.08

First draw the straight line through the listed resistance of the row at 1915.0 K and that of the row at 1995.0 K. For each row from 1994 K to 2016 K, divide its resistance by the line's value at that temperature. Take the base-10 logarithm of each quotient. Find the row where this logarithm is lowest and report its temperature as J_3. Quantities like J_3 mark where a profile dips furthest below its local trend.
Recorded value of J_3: 2010.0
